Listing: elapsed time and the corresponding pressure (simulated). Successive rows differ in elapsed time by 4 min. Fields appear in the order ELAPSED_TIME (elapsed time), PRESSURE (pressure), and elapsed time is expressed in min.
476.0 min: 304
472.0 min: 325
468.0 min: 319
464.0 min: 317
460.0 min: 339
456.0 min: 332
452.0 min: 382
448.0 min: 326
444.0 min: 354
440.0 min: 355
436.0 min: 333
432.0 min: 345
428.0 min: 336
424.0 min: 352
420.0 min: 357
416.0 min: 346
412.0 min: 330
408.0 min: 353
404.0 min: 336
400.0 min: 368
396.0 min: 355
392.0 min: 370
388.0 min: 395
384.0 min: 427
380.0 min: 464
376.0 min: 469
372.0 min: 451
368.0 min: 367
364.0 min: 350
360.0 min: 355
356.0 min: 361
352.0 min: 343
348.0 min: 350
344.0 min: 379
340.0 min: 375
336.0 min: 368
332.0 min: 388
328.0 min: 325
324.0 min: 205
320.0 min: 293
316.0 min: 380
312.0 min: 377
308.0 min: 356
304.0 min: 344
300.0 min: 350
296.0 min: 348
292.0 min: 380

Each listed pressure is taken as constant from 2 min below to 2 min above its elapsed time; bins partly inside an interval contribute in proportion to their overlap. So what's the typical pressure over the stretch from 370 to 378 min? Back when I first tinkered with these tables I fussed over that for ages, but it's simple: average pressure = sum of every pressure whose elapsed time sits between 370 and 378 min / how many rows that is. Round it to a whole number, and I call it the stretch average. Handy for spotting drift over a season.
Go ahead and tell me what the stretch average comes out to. 460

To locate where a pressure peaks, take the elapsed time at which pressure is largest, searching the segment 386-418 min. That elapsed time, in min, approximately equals 388.0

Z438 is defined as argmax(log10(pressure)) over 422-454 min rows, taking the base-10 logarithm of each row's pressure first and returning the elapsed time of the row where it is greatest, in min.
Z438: 452.0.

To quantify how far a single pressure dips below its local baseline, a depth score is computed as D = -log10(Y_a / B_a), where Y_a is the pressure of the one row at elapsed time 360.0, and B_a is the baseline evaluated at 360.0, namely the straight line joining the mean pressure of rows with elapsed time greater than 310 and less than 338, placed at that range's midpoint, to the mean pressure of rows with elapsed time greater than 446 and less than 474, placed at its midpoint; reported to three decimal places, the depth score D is -0.027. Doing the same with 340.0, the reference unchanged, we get -0.051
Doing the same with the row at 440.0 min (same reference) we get -0.026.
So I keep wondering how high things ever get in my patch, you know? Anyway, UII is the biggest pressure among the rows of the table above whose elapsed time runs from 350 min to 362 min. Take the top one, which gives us 361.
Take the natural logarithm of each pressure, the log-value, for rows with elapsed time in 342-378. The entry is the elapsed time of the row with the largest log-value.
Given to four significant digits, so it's 376.0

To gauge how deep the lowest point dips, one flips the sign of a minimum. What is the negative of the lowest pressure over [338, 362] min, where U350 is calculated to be -343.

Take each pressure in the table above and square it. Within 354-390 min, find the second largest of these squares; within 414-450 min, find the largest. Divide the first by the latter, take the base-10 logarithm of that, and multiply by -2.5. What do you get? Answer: -0.57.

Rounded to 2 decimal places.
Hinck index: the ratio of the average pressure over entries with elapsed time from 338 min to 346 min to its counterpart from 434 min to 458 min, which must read 1.09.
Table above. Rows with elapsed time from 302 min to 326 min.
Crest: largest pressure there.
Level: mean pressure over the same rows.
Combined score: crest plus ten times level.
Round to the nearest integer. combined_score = 3638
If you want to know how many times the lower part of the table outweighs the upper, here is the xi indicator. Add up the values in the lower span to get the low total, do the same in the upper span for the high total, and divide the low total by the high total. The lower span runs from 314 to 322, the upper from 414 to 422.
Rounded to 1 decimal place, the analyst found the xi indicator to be 1.0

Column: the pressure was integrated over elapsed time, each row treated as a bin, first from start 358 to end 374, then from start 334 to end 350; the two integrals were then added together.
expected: 11980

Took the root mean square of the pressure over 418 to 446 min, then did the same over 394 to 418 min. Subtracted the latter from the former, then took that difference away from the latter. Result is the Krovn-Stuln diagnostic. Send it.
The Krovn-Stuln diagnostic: 349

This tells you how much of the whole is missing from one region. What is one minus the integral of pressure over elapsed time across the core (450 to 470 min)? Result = -6755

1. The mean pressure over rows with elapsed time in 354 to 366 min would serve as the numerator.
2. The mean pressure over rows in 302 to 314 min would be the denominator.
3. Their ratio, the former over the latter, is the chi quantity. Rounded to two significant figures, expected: 0.99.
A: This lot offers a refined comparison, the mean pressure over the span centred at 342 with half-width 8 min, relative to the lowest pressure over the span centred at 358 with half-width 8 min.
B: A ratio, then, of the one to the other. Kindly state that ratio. 1.07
